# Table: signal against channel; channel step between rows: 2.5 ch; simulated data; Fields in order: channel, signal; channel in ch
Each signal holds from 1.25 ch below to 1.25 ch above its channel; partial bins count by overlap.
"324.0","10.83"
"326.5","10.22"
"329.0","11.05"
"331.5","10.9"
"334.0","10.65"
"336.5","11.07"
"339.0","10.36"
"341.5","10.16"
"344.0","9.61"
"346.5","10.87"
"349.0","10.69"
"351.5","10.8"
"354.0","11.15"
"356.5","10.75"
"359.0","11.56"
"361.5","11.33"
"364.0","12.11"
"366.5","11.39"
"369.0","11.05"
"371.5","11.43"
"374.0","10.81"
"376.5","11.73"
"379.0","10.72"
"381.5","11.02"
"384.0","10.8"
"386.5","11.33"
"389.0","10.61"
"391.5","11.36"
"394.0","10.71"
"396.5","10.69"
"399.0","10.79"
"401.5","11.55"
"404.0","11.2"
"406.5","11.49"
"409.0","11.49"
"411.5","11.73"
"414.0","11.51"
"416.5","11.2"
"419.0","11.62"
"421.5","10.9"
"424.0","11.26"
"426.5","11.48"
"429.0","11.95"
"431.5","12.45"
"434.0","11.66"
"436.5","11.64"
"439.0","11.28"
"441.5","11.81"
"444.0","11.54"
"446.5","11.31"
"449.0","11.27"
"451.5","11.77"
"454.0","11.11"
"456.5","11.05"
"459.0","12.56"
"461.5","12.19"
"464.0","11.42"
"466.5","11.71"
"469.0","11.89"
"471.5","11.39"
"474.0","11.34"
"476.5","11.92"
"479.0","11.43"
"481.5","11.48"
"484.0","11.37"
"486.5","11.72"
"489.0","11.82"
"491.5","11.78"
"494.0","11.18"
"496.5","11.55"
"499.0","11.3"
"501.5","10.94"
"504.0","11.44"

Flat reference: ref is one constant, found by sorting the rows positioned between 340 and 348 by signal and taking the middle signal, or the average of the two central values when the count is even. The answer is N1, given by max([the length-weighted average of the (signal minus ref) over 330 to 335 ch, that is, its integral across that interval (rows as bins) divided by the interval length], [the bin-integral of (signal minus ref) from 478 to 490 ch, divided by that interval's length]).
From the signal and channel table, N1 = 1.40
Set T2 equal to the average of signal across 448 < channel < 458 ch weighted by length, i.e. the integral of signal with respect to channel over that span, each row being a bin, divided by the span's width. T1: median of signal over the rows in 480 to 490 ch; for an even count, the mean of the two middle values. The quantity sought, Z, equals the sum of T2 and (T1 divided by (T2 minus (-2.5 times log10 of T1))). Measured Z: 12.2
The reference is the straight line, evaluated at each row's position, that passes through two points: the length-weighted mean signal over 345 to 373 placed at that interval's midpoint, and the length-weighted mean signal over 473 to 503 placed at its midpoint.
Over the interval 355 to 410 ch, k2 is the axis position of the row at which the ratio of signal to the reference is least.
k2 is 389.0 ch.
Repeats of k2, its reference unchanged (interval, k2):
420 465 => 421.5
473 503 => 501.5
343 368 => 344.0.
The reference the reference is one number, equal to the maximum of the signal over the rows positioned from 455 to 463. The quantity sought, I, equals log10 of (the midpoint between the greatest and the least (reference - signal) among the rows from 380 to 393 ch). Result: 0.20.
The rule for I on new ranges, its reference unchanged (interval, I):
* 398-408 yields 0.14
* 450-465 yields -0.12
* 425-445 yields -0.16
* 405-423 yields 0.10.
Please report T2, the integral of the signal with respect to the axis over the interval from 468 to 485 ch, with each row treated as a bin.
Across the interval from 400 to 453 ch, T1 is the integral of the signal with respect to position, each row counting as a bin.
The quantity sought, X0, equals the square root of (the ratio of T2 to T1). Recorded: 0.6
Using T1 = 611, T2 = 196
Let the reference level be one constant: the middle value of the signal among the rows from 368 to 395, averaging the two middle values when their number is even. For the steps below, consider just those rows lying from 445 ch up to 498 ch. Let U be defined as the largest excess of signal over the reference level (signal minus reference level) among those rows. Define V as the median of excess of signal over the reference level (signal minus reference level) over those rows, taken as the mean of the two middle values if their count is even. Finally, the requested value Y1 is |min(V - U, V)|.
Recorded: 1.08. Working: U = 1.54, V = 0.46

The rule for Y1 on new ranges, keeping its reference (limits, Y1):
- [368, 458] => 1.13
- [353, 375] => 0.78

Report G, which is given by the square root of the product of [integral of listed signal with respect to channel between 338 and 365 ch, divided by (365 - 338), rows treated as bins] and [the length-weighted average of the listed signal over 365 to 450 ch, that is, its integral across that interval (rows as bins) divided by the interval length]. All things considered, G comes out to 11.1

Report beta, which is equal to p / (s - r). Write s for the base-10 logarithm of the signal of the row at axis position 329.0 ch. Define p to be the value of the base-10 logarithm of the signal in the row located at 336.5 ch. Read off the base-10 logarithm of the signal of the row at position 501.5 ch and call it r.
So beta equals 240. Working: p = 1.04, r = 1.04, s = 1.04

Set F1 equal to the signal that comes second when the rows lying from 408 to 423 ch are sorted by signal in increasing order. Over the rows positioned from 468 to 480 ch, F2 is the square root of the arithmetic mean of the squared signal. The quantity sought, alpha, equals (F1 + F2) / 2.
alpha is 11.4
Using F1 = 11.2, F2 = 11.6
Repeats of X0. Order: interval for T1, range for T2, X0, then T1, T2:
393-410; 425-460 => 1.5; 189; 407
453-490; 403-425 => 0.8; 430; 250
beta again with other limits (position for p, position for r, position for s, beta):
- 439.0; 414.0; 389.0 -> -30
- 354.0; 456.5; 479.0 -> 71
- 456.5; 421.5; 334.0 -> -104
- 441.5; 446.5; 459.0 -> 24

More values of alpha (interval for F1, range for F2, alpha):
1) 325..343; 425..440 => 11.0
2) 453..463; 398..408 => 11.2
